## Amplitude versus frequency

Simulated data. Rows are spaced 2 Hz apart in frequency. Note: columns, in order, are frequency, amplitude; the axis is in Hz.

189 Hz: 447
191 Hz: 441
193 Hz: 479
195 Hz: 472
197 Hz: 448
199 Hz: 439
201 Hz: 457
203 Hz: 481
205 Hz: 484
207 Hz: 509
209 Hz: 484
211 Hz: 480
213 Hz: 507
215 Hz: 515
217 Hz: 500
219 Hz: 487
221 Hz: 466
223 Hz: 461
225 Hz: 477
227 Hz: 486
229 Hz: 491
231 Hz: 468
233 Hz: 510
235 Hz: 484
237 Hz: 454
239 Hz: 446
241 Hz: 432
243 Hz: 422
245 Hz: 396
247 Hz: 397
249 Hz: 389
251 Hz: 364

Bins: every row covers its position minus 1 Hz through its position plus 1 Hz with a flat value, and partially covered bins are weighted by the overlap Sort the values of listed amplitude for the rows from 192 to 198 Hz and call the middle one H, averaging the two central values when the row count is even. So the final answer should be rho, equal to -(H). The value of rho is -472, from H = 472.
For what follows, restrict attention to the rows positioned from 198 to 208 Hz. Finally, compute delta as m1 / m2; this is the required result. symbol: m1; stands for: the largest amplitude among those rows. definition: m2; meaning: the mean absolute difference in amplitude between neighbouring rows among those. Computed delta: 29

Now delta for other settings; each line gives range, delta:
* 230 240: 19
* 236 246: 31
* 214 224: 38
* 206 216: 32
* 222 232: 37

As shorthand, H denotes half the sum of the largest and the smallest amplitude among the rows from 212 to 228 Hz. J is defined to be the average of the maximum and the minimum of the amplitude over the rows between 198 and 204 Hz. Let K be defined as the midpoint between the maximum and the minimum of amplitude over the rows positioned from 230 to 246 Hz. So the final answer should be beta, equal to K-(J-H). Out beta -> 481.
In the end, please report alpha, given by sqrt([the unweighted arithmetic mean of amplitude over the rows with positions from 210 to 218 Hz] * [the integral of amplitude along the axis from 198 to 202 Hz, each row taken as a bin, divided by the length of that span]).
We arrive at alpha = 474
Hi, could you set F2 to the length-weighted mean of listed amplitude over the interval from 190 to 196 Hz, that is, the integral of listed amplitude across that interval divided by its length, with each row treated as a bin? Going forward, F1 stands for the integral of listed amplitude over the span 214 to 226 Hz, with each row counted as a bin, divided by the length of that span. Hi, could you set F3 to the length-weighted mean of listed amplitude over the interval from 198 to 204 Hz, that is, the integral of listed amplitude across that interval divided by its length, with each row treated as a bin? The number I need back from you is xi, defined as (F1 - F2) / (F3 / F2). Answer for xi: 21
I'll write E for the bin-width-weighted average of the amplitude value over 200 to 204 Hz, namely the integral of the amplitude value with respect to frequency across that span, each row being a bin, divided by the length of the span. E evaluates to 469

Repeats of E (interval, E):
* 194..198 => 460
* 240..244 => 427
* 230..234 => 489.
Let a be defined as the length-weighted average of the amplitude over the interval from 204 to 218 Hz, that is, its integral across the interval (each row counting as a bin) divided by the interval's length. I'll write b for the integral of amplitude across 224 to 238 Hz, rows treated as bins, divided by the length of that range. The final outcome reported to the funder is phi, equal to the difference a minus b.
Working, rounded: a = 497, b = 481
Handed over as 16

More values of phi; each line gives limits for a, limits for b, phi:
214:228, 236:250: 65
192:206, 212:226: -22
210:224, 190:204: 28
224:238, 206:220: -16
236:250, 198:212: -57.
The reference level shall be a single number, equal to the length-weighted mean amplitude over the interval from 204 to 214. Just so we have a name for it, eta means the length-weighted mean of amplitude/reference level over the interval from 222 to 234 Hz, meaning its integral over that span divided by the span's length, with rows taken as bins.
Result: 0.98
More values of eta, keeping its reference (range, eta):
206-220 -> 1.01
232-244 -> 0.93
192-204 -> 0.94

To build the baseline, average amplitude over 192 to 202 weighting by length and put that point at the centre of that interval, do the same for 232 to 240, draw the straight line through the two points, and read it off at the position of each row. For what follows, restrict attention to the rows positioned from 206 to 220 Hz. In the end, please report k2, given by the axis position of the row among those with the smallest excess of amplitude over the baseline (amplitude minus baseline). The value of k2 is 211 Hz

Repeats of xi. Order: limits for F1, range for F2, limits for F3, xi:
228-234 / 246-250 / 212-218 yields 75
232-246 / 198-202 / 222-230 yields 1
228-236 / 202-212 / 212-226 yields 1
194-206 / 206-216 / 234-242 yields -39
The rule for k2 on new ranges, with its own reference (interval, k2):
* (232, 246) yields 245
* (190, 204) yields 199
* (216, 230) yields 223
